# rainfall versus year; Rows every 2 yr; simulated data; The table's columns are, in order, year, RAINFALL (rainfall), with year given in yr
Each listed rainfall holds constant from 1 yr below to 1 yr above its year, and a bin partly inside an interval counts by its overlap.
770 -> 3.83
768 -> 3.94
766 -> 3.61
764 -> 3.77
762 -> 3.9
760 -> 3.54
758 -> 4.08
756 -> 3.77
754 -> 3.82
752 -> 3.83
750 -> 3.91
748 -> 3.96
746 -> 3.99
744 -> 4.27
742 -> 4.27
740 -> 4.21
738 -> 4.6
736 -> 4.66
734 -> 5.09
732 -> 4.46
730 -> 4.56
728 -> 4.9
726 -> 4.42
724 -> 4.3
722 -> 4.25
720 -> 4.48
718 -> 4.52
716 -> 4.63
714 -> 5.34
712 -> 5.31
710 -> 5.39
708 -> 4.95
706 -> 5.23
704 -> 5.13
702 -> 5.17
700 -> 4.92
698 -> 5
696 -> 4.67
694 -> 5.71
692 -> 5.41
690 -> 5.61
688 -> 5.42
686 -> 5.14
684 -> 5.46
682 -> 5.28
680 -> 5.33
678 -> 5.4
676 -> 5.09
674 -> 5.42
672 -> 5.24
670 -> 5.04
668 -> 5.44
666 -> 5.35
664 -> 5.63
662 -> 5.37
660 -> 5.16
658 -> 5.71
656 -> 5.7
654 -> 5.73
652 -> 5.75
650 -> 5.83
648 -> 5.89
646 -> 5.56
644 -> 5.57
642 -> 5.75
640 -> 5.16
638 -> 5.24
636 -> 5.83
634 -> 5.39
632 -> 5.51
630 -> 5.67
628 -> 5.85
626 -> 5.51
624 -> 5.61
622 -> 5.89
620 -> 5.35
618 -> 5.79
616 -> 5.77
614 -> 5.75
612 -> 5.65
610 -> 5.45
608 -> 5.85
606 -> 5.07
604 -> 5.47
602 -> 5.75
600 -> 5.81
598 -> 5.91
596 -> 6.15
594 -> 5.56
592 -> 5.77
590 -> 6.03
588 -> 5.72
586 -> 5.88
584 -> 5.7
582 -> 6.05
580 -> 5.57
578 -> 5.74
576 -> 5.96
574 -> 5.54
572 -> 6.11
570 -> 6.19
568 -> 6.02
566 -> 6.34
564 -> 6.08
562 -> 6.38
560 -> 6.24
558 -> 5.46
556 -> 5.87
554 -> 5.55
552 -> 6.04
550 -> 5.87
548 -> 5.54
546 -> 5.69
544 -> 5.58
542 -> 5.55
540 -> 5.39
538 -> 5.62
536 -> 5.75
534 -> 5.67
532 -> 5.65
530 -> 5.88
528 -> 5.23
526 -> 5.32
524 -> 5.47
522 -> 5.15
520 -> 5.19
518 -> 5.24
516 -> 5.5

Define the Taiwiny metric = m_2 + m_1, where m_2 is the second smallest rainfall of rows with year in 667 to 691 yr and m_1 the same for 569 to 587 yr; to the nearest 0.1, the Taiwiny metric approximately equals 10.7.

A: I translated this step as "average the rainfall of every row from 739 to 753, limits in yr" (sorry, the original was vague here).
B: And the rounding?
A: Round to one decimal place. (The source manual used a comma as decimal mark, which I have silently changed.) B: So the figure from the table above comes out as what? 4.1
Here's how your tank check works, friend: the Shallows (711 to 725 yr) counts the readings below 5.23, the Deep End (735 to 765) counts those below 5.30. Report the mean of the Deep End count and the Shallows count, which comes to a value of 10.0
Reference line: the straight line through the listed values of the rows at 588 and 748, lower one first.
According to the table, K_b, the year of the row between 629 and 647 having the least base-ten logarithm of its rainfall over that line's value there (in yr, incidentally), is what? 640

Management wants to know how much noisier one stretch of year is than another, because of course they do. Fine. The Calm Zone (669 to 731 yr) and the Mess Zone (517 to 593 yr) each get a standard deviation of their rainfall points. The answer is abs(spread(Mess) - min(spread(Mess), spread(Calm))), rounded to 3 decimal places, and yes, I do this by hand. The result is 0.000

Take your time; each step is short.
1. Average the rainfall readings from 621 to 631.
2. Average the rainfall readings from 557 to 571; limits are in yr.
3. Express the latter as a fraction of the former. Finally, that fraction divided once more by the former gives 0.187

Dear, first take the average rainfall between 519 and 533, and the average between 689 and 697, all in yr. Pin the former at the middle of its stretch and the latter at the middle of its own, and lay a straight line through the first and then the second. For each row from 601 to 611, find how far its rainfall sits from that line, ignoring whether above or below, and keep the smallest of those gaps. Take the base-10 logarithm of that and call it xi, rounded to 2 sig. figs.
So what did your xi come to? -1.2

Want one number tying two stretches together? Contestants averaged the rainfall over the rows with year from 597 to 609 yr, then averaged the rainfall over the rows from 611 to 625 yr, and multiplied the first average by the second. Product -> 32.1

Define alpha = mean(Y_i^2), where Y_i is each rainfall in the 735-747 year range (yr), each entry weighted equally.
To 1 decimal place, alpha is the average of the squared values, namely 18.8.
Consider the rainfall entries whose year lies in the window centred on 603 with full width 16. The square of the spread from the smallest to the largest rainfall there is 1.2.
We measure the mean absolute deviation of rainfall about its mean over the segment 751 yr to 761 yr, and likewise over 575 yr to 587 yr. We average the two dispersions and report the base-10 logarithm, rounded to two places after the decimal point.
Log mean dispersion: -0.87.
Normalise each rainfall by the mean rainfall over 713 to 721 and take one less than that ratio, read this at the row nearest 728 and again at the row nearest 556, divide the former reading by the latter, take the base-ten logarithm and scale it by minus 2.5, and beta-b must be 2.1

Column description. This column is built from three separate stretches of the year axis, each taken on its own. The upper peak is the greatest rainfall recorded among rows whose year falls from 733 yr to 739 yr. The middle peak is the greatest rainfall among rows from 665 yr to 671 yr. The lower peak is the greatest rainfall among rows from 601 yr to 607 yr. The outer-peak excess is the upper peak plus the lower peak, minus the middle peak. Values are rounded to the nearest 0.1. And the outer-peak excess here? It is 5.4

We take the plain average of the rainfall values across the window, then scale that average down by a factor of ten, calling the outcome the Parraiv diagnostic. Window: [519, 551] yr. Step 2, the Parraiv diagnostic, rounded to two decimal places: 0.55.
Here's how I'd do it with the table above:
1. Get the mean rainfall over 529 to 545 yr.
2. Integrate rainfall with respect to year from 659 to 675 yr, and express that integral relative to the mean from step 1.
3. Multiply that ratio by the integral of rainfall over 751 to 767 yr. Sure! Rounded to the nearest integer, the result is 918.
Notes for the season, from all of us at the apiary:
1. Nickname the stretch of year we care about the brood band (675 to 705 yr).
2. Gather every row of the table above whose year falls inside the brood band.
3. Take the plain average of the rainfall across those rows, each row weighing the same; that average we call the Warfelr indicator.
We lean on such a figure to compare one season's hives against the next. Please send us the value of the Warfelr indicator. 5.25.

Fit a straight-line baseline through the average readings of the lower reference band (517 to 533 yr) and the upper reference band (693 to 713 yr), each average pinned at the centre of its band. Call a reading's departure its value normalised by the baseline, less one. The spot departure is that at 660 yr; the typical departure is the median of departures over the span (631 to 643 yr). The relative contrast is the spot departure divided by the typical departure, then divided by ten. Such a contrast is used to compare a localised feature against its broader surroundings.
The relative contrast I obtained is -0.02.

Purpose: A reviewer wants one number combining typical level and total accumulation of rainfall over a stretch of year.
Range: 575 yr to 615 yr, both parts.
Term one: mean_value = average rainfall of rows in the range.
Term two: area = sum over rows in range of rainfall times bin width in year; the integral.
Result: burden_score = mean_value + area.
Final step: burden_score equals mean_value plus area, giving 235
